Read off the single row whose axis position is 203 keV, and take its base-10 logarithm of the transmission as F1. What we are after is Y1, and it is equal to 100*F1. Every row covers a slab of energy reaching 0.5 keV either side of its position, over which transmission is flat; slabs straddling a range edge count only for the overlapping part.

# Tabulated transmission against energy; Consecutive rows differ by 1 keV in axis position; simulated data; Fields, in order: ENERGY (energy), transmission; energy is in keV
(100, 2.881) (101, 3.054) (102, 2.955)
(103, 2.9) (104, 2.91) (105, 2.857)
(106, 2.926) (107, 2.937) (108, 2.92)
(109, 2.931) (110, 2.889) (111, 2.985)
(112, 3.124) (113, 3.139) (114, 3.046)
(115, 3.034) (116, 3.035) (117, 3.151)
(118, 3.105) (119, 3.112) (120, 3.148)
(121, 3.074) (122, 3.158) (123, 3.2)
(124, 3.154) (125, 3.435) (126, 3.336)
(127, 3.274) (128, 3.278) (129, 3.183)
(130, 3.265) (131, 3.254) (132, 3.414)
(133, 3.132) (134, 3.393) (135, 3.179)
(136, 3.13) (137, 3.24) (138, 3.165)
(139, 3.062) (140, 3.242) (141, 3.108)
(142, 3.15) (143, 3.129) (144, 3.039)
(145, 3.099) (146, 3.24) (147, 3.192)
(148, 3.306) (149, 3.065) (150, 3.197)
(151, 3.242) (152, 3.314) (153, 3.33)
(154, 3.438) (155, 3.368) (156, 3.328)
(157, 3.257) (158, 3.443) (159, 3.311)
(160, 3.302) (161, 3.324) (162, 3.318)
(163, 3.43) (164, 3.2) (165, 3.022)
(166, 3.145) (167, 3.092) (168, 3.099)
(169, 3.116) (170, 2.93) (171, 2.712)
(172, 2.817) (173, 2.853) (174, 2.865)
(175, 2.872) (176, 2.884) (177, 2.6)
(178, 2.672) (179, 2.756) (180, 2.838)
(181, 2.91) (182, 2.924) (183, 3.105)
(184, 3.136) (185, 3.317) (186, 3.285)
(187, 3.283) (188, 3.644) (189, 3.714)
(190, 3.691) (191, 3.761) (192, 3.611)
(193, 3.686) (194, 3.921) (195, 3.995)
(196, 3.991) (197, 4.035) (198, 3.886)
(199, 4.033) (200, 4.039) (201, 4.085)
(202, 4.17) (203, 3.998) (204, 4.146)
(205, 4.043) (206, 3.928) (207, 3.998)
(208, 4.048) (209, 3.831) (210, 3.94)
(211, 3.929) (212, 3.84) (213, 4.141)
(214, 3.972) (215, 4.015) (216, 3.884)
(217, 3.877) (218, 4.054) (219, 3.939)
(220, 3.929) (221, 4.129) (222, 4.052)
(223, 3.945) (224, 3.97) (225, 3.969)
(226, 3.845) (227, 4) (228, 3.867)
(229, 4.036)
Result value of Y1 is 60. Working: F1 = 0.602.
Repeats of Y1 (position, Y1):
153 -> 52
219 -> 60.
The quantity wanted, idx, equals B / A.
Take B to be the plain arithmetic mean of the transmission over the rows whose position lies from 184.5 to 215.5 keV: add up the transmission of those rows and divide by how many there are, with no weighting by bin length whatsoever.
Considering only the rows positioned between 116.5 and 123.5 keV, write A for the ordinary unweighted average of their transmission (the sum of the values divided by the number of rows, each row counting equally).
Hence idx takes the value 1.23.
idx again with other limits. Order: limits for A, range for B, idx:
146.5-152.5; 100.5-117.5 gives 0.93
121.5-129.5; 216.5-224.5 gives 1.23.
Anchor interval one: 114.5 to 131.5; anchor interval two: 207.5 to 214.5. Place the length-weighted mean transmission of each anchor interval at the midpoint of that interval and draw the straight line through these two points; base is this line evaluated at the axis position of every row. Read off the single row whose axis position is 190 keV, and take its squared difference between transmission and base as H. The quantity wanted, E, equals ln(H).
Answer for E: -5.0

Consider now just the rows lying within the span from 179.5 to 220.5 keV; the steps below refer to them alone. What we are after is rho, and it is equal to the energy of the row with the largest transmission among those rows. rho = 202 keV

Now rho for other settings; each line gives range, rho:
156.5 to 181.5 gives 158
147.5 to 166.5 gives 158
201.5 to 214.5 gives 202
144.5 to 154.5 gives 154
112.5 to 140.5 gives 125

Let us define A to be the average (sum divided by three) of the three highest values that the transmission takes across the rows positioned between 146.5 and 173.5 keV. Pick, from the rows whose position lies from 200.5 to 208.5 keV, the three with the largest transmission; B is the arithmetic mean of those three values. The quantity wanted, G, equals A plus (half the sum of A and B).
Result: 7.22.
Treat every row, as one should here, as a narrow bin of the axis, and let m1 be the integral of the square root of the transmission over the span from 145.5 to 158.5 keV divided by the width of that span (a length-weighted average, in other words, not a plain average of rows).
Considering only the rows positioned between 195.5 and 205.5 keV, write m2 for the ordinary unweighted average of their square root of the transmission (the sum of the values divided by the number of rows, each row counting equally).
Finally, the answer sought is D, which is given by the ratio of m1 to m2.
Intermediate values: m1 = 1.81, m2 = 2.01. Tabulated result 0.90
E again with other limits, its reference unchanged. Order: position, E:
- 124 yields -6.3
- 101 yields -5.7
